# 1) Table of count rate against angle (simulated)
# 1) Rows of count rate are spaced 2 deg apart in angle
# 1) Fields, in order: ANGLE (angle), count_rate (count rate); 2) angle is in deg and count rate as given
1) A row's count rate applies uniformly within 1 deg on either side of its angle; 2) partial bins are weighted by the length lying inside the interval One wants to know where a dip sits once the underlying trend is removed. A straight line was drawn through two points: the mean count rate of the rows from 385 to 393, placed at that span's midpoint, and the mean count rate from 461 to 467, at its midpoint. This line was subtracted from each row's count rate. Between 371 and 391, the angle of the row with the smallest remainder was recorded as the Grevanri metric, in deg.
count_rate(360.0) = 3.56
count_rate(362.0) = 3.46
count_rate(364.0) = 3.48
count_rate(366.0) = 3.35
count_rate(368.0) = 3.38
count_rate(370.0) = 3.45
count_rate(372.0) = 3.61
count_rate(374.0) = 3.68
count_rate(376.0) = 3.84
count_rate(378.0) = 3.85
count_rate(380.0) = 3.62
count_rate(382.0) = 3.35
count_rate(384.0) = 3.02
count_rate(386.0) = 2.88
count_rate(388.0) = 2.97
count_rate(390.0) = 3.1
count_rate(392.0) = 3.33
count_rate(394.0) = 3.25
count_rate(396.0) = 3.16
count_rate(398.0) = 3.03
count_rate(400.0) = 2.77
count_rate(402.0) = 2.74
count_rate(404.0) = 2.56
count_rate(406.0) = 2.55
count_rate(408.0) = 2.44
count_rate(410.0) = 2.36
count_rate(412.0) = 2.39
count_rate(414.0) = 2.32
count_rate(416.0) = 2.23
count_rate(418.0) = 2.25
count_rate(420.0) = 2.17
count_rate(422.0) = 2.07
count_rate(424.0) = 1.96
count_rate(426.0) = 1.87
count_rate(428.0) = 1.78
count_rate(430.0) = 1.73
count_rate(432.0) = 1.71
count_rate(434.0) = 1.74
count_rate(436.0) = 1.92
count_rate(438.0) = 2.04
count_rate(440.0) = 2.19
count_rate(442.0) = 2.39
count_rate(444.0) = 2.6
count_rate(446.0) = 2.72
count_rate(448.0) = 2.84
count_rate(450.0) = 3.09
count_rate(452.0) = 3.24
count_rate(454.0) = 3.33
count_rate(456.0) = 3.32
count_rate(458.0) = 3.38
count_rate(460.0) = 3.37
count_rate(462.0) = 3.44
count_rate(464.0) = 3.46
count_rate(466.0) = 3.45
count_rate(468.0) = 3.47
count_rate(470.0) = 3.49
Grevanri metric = 386.0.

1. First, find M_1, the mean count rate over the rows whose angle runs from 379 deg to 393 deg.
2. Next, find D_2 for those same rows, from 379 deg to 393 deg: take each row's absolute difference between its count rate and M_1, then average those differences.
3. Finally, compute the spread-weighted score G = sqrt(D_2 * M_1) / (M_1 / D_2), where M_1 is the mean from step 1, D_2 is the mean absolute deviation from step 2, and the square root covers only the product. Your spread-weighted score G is 0.056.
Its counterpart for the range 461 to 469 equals 0.001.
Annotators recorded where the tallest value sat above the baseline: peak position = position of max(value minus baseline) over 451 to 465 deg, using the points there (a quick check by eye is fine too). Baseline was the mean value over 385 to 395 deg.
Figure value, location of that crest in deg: 464.0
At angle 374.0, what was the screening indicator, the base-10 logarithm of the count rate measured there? 0.57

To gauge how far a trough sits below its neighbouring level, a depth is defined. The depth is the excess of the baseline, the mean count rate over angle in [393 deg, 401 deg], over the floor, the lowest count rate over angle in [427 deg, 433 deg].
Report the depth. 1.3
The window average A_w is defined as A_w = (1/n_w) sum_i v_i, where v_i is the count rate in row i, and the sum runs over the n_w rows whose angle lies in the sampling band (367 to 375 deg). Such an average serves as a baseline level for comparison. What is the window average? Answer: 3.53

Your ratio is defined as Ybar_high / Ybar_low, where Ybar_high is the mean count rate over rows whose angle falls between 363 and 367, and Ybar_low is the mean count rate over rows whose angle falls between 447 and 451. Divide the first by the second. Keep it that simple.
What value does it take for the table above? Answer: 1.2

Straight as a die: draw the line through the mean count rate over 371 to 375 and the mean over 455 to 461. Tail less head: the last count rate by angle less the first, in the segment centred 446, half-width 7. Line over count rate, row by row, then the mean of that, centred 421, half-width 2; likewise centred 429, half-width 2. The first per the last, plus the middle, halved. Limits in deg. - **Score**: 1.1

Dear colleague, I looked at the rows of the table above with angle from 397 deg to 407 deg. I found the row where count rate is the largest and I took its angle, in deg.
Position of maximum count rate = 398.0 deg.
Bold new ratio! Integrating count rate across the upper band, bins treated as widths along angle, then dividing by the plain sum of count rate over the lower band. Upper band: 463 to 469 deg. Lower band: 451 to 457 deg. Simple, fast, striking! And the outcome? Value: 2.10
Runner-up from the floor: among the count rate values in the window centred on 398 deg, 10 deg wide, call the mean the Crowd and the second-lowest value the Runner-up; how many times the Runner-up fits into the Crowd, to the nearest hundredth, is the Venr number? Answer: 1.08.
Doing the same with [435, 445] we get 1.09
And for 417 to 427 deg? 1.05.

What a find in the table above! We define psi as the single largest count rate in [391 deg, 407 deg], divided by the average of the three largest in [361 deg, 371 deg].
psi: 0.96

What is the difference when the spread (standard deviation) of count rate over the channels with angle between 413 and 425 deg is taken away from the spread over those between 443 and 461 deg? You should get 0.17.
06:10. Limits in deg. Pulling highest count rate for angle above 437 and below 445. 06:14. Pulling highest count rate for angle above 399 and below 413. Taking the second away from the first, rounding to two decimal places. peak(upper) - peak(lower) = -0.17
